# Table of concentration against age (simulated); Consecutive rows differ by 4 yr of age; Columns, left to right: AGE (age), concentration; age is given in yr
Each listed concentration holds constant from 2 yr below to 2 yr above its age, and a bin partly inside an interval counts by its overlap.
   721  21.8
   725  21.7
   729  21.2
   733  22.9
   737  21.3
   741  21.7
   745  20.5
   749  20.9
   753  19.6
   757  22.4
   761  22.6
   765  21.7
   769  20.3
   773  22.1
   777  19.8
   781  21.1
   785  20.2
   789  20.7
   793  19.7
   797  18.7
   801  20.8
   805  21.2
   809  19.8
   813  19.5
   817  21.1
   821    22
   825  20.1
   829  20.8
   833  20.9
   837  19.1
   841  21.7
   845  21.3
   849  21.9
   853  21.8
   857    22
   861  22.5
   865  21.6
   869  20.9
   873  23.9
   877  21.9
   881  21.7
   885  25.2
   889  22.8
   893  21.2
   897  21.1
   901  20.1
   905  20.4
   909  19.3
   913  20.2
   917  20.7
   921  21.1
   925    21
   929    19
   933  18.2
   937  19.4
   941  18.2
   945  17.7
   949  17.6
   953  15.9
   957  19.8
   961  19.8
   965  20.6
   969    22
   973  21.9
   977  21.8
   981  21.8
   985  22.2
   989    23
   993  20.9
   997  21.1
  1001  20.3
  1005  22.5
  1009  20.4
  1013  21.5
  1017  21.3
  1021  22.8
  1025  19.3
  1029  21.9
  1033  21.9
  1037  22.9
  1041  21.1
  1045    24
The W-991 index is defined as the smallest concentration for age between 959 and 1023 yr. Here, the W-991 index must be 19.8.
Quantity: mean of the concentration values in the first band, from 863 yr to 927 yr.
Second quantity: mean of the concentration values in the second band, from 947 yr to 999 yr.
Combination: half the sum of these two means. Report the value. 21.0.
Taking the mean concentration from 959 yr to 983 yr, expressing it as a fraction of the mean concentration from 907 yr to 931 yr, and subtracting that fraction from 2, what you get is 0.95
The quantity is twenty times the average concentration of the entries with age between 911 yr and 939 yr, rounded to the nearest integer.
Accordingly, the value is 399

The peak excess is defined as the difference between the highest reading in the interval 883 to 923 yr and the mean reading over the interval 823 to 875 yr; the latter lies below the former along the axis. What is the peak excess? 4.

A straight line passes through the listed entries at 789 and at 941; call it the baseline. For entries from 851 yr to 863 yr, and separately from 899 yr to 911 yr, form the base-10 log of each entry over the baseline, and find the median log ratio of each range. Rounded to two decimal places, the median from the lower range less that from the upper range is 0.02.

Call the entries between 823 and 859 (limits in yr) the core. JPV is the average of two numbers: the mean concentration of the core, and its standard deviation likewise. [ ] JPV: 11.0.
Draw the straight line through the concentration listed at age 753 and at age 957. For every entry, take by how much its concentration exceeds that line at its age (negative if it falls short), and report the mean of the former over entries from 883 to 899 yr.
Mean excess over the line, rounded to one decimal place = 2.8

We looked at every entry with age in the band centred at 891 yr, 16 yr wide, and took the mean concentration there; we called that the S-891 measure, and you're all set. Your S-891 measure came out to 22.6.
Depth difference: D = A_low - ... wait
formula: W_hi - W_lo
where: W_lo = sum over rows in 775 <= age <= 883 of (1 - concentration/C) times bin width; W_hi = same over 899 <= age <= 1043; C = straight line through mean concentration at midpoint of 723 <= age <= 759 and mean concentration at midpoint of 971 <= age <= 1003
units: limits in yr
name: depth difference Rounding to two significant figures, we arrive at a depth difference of 4.8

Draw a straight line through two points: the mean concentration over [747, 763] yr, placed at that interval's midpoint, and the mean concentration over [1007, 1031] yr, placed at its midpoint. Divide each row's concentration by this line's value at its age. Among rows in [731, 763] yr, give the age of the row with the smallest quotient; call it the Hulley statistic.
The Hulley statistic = 753 yr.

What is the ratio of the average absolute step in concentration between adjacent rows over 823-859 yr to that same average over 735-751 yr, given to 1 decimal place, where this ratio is 1.2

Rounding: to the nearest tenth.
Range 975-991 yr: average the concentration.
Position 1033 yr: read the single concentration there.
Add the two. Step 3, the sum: 44.1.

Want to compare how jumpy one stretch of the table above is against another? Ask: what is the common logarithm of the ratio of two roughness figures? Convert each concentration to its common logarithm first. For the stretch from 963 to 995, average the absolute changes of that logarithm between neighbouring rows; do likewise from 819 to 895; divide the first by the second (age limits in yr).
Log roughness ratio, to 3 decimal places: -0.263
